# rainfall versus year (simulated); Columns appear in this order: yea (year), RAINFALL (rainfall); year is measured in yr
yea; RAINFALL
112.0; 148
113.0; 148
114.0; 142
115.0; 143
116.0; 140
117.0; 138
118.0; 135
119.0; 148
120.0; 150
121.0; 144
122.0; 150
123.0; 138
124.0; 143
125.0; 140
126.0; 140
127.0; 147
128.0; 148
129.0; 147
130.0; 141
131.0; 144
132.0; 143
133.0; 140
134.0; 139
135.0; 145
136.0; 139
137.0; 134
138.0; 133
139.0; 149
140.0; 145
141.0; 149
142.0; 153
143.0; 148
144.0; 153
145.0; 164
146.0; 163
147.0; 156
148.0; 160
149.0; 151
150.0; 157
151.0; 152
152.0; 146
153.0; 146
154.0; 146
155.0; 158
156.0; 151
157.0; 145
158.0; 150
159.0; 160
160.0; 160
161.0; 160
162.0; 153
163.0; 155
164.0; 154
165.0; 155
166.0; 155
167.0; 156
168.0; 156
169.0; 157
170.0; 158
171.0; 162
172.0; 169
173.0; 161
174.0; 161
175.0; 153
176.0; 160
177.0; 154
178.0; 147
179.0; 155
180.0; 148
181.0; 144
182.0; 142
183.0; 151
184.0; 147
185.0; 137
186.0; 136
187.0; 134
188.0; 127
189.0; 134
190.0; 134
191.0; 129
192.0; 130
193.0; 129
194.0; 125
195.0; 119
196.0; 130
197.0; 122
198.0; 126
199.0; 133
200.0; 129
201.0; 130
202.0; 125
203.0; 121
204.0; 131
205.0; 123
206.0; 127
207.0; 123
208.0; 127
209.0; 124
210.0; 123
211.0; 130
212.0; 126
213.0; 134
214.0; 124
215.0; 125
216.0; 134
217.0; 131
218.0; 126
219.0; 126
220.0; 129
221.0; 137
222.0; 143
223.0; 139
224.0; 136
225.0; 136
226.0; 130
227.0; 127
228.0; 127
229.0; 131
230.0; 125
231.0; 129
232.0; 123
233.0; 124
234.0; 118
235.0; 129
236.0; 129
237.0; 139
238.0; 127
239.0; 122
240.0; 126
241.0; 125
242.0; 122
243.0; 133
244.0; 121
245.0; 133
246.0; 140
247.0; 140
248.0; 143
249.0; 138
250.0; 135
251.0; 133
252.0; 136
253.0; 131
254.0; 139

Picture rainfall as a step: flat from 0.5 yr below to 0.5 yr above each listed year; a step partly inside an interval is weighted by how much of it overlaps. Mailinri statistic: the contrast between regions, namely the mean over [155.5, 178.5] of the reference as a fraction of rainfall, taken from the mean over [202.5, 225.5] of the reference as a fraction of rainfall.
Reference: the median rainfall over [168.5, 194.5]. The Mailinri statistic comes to 0.20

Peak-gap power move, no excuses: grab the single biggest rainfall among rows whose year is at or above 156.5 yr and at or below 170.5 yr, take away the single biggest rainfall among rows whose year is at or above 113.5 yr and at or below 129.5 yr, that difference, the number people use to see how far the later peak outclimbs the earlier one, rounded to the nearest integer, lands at 10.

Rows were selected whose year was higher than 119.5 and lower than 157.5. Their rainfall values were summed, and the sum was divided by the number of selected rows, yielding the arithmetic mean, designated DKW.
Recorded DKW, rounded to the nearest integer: 147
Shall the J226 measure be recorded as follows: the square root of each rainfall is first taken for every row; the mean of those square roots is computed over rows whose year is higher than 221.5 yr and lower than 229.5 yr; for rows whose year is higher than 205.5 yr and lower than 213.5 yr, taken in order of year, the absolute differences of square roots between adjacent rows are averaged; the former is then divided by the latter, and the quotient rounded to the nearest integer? 59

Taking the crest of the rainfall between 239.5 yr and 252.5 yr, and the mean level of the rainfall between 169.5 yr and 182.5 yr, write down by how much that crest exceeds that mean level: -12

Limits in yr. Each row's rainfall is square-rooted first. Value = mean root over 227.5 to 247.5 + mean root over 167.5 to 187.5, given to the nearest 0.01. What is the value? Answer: 23.62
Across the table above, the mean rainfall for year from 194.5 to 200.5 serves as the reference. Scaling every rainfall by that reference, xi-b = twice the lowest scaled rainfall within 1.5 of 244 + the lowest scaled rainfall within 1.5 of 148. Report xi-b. 3.11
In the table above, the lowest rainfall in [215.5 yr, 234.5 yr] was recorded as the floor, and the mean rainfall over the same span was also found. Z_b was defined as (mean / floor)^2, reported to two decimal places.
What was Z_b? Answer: 1.21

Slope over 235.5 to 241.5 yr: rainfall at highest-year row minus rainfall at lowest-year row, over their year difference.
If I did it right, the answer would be -0.8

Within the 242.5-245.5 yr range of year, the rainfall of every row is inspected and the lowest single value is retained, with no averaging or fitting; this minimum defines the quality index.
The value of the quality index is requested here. 121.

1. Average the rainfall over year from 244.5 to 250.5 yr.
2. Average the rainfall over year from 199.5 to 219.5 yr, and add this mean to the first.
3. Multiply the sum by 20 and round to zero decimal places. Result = 5302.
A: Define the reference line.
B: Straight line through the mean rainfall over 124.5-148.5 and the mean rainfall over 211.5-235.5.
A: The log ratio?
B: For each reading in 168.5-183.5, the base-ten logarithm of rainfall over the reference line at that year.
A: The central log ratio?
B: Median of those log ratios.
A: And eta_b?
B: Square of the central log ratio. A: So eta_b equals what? 0.0024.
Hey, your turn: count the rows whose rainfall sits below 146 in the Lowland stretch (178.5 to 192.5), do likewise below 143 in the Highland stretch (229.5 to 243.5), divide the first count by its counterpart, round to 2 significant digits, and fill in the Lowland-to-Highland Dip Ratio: 0.71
